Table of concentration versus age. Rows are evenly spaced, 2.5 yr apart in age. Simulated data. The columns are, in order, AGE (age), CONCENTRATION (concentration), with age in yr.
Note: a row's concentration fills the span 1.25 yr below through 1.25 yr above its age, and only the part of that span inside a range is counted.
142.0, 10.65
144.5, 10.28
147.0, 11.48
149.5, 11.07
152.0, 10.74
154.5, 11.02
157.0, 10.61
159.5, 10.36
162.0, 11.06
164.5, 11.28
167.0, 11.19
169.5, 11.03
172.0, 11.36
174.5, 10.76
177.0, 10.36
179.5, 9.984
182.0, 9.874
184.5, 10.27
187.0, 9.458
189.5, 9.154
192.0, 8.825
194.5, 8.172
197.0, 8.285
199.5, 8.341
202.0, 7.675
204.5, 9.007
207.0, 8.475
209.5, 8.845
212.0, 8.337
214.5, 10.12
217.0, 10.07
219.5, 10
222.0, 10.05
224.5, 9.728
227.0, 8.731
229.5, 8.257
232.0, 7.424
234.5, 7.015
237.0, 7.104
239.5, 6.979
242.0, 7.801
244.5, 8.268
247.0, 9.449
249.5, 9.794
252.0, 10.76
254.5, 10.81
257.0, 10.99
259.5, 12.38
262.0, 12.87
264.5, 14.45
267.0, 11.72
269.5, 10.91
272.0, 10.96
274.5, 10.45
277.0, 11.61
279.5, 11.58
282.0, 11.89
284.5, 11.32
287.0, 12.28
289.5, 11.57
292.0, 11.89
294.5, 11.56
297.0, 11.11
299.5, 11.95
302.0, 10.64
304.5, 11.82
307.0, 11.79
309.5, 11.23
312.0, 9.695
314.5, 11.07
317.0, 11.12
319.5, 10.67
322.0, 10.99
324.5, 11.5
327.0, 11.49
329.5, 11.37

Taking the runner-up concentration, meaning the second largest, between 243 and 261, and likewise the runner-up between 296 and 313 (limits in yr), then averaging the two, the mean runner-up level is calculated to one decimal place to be 11.4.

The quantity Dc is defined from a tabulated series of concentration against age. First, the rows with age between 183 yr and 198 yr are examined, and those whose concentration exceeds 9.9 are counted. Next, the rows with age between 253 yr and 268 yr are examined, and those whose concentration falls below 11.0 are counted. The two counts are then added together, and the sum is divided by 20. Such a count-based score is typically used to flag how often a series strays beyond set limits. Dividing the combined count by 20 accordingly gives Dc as 0.15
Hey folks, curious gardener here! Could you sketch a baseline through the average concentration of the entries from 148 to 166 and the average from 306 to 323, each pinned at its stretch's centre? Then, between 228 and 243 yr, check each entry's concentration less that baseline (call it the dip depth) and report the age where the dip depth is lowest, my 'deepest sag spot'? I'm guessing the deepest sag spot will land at 239.5 yr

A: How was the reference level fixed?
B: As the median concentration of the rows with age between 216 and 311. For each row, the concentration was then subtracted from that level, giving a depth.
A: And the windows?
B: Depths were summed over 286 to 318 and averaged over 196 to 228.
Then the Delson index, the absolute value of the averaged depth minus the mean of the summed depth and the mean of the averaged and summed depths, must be 6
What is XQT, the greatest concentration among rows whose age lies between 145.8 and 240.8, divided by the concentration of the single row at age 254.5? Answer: 1.06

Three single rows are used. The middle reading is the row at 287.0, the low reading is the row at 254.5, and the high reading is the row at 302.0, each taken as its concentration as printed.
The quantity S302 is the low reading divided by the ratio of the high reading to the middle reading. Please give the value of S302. 12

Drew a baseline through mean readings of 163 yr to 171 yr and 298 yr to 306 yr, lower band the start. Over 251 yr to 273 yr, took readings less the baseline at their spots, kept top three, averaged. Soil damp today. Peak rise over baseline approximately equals 1.85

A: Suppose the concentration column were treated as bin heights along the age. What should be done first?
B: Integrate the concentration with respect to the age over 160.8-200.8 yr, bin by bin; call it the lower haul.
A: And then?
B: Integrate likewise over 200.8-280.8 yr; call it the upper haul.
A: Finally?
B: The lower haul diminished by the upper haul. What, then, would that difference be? -383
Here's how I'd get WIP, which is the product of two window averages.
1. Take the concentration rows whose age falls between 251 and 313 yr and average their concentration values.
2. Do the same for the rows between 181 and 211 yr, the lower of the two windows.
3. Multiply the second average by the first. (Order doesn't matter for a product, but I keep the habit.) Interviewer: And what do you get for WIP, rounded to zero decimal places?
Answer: 102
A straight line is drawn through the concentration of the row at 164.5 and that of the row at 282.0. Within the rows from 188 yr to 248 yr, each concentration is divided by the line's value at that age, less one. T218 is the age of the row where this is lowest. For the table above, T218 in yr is 239.5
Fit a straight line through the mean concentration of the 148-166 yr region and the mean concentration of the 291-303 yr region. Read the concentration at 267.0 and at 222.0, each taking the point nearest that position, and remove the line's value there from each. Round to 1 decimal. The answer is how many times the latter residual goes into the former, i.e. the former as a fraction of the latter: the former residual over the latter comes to -0.4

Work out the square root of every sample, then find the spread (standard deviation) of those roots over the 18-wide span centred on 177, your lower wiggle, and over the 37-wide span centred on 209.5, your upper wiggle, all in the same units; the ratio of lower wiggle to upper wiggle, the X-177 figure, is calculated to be 0.6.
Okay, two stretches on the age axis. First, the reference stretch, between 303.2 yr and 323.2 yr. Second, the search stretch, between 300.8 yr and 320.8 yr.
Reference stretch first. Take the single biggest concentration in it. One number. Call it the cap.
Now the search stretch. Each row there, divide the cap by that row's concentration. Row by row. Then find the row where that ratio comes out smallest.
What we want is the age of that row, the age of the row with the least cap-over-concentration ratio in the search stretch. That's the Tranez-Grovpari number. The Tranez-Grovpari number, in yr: 304.5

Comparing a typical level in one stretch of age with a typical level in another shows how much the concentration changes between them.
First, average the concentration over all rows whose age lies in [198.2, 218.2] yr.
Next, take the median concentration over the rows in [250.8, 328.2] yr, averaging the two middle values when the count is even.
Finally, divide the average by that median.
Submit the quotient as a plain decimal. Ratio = 0.77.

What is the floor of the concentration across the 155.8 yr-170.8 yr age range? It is 10.36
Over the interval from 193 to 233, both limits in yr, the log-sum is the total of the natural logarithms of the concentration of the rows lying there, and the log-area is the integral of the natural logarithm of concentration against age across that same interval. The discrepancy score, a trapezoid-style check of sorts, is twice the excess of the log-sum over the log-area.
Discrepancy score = -104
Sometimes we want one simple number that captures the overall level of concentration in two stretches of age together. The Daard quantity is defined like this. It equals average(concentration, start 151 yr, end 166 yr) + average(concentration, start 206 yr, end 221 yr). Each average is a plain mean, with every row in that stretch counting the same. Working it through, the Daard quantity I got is 20.2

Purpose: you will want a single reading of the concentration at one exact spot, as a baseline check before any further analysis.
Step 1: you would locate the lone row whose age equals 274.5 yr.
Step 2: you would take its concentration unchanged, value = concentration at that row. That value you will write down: 10.45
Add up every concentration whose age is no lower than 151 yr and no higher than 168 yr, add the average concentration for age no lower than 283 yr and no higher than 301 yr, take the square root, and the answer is 9.4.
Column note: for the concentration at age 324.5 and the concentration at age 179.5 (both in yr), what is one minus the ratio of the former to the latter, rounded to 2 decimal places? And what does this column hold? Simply -0.15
